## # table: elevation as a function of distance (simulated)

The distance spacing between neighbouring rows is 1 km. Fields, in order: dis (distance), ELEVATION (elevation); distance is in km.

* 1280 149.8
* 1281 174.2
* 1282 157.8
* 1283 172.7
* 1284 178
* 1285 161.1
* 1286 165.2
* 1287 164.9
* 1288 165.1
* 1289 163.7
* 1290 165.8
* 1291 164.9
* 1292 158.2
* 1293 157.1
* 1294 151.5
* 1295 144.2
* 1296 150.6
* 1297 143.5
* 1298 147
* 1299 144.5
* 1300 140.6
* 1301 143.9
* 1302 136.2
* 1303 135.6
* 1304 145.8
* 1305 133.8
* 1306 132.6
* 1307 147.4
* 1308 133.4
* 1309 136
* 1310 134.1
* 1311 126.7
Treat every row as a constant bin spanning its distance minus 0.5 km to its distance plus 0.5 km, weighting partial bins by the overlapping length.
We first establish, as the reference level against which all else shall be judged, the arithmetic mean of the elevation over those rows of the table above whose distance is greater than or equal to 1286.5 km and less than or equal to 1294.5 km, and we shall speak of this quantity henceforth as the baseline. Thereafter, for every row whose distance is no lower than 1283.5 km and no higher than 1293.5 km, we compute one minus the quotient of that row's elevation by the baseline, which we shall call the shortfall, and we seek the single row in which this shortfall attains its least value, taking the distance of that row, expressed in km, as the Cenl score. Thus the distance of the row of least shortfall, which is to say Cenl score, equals 1284 km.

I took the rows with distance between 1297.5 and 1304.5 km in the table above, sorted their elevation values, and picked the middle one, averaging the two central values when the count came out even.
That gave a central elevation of 144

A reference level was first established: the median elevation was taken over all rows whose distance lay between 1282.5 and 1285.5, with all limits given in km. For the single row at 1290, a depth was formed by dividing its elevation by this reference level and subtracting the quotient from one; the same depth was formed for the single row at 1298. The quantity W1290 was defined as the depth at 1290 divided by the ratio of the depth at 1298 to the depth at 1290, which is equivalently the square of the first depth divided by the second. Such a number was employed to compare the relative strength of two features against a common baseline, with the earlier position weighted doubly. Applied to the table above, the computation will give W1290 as 0.011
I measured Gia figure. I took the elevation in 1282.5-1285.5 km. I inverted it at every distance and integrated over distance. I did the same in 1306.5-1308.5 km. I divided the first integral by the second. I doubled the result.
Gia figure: 2.5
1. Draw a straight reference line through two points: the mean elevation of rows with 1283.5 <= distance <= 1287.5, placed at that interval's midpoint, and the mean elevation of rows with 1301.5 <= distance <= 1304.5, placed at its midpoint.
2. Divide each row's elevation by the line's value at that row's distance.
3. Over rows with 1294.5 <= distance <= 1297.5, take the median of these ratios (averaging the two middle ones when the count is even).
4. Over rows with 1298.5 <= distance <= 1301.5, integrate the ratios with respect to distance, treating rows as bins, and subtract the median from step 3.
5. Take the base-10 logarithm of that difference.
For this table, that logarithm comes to 0.304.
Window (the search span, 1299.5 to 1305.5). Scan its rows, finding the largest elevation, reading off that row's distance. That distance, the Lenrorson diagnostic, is 1304 km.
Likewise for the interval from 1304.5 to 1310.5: 1307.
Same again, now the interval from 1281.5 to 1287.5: 1284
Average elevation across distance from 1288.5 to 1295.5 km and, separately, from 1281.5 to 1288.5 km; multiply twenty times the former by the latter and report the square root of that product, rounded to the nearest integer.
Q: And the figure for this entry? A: 725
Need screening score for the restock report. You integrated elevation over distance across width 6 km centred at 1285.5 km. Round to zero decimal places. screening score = 1007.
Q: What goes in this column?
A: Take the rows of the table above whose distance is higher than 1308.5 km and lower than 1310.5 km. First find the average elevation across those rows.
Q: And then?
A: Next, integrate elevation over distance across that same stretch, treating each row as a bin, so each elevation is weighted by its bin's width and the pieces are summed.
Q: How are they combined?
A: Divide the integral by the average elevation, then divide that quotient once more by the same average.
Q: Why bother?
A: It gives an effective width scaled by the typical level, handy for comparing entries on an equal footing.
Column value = 0.0148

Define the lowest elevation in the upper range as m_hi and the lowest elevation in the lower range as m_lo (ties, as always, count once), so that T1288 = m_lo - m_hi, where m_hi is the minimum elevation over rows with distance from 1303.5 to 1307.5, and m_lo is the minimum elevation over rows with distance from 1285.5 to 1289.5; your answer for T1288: 31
